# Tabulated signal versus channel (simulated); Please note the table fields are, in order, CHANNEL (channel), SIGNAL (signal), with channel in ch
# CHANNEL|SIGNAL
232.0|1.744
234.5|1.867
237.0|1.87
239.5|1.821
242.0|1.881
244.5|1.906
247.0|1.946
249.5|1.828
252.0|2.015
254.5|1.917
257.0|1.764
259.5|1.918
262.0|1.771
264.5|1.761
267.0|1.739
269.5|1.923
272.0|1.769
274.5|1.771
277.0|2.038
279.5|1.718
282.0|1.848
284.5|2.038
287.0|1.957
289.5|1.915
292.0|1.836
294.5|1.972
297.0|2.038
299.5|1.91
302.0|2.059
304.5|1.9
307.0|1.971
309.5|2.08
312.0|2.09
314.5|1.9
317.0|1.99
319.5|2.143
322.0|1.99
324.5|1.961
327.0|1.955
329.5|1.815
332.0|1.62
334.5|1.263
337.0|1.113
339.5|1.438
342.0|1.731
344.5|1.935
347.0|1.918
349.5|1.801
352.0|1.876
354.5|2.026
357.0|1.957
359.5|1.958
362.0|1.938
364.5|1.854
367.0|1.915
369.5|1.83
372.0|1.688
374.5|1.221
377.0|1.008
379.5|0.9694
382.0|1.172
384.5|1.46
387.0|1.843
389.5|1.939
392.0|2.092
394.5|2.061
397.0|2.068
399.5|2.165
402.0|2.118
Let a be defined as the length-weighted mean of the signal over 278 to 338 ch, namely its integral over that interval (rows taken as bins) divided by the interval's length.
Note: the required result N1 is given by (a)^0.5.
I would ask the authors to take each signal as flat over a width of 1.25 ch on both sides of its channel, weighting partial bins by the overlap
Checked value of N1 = 1.37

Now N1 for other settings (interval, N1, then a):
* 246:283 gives 1.36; 1.85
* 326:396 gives 1.30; 1.69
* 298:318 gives 1.41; 1.99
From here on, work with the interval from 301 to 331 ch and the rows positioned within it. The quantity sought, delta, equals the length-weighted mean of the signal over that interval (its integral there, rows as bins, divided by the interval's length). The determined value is 1.98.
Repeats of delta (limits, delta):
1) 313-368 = 1.82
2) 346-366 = 1.92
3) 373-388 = 1.28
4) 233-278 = 1.86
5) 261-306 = 1.89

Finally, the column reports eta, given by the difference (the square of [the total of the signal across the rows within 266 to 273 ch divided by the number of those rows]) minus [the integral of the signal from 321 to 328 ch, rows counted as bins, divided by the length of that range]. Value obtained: 1.31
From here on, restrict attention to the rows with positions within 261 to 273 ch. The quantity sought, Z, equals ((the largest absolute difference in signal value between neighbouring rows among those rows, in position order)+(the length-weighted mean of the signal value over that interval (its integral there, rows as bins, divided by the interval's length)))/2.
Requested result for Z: 0.99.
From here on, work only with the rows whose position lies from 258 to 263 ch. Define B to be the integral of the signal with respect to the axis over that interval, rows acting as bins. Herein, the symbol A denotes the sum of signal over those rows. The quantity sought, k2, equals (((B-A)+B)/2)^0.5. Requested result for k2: 2.72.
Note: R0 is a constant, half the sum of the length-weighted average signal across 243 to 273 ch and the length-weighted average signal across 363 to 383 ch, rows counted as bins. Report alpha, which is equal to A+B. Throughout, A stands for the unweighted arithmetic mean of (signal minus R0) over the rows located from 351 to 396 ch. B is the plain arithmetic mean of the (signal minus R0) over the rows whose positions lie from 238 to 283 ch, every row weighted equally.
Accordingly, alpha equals 0.24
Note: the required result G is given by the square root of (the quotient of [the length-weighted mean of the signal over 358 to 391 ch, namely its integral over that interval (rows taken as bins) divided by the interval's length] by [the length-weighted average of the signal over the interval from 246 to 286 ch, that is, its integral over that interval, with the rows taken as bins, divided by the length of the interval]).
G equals 0.93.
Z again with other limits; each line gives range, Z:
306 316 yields 1.10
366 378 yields 1.00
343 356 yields 1.03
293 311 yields 1.07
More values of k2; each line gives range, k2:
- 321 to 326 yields 2.81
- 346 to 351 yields 2.73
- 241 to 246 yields 2.76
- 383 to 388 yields 2.54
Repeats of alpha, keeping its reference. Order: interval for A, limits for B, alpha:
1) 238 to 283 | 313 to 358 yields 0.33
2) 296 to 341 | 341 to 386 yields 0.20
